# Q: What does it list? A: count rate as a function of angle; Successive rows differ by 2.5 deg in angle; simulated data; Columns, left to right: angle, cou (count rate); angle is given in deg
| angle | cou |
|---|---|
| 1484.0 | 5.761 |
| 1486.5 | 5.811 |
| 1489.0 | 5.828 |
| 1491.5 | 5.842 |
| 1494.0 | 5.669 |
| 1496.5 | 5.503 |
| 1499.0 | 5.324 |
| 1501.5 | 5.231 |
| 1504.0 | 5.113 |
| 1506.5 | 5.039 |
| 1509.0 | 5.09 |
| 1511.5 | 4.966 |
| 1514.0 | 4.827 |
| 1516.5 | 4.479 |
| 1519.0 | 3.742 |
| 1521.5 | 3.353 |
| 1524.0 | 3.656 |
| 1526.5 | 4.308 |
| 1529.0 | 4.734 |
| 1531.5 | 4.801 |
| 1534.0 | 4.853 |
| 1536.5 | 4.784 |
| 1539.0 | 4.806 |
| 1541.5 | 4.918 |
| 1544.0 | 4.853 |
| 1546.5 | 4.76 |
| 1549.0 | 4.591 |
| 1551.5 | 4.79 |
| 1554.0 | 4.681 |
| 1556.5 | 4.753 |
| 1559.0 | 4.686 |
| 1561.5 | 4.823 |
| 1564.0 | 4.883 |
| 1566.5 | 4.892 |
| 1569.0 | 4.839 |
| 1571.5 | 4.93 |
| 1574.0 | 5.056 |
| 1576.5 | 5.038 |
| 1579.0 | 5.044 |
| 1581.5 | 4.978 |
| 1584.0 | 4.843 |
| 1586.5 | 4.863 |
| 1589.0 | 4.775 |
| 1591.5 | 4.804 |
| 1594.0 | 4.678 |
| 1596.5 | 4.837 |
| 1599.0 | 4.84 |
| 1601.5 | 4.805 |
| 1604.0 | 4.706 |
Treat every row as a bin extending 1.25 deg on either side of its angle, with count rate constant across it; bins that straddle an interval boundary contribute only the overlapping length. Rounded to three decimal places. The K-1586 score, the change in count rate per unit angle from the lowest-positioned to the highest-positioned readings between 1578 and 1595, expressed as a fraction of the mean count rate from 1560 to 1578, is -0.005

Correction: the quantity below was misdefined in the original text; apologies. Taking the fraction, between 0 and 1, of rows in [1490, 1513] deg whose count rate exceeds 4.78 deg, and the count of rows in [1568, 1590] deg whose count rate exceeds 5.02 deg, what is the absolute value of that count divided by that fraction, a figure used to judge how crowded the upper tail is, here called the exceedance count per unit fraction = 3.0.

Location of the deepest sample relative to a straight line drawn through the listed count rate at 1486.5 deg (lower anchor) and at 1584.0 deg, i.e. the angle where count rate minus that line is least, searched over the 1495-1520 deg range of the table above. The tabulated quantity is 1519.0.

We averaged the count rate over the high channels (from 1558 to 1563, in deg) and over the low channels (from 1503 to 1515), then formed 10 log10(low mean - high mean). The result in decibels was -6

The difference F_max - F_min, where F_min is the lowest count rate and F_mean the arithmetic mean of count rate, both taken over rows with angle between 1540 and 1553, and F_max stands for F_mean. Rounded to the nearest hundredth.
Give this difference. 0.19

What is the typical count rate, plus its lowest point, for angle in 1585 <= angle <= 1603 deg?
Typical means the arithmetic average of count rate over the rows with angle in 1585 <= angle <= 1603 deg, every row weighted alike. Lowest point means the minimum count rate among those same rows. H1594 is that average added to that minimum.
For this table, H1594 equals 9.5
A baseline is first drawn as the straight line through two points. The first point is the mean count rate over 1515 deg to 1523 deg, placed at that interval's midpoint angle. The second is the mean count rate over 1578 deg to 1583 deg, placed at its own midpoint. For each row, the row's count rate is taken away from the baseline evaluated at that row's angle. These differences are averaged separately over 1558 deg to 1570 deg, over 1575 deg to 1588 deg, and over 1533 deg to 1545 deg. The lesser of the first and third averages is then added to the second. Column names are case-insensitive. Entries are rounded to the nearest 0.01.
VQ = -0.53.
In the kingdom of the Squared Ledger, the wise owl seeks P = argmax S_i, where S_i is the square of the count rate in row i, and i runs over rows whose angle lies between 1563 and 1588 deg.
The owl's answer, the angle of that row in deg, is 1574.0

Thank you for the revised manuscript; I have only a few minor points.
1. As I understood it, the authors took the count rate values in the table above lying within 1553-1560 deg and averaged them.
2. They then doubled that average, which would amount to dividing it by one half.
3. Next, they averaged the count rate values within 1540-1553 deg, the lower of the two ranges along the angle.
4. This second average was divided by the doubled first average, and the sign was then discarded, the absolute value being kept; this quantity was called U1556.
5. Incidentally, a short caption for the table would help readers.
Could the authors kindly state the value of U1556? 0.508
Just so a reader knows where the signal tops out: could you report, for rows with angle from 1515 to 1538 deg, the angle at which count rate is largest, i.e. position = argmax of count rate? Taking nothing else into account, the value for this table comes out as 1534.0 deg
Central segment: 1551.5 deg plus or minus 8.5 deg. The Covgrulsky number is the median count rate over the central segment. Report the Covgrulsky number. 4.75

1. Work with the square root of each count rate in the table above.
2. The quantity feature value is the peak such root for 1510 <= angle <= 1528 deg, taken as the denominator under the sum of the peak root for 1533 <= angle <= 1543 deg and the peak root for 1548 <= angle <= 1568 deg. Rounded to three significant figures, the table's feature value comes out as 1.99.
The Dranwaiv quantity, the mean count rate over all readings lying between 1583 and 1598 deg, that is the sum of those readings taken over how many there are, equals 4.80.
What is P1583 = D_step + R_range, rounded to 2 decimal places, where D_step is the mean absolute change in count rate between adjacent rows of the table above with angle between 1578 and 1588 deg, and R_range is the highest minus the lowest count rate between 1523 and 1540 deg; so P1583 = 1.27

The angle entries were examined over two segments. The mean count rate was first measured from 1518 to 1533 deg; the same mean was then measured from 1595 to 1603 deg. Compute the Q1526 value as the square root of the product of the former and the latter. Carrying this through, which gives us 4.45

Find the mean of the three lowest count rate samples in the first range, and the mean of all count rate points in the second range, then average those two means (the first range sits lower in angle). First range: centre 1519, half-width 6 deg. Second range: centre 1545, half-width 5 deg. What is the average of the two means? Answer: 4.2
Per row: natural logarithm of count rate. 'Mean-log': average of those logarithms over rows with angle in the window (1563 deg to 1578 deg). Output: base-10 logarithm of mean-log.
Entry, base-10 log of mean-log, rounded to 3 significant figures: 0.203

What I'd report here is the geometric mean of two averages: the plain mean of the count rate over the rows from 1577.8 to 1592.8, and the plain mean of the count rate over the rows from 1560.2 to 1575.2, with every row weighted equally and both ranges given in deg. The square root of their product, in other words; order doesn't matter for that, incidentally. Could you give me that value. 4.89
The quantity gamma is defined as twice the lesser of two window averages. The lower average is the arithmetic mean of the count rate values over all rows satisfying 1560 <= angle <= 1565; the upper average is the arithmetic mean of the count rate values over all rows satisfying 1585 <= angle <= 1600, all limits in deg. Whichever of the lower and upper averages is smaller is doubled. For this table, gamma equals 9.60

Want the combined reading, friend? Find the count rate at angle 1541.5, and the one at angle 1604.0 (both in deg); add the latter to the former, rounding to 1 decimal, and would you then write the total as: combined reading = 9.6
